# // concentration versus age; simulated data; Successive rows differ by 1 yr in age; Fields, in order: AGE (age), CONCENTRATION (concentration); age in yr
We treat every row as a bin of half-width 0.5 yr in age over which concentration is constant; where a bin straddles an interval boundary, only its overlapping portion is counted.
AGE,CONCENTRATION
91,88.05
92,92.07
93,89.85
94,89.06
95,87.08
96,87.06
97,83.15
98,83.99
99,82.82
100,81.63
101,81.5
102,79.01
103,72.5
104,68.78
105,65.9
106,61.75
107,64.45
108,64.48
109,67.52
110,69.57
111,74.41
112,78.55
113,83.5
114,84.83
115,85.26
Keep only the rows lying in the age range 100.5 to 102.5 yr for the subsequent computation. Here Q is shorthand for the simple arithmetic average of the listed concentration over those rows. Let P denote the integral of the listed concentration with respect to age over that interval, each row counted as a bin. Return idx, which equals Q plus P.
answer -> 241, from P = 161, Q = 80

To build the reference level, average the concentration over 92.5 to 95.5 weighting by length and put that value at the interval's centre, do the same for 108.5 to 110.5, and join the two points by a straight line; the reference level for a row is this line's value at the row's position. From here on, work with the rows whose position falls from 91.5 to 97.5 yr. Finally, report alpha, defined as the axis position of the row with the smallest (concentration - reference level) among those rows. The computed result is 97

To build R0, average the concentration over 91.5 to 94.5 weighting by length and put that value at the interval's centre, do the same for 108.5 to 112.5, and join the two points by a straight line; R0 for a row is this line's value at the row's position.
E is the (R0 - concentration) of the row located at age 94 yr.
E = 0.2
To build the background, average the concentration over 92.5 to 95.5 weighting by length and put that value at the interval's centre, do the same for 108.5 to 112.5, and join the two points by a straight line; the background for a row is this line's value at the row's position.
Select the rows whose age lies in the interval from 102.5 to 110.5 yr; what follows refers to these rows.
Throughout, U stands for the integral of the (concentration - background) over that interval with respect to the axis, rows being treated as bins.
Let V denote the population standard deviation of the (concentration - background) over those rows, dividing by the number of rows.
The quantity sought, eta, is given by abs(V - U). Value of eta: 79.9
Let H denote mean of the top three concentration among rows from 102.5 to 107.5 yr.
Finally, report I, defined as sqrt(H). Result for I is 8.3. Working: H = 69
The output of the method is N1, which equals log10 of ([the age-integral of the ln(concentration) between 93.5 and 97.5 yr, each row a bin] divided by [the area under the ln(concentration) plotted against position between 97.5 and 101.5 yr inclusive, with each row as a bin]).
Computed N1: 0.005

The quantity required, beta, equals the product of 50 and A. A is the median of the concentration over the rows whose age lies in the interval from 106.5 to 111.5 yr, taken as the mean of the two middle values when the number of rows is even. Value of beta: 3376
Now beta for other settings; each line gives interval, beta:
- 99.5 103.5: 4013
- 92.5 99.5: 4353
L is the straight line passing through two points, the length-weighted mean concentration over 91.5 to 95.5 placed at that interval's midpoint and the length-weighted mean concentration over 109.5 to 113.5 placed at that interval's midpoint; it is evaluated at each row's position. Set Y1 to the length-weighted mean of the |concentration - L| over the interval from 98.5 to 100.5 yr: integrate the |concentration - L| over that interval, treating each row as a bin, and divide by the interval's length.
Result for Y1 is 3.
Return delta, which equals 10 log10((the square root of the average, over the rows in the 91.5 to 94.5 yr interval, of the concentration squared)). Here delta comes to 19.6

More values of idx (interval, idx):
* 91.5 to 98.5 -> 700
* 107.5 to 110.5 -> 269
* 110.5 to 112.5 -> 229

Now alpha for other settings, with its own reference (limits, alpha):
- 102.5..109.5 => 106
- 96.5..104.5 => 104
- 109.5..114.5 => 110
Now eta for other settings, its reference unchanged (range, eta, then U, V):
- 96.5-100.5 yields 6.2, -5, 0.7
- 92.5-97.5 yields 3.3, -2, 1.1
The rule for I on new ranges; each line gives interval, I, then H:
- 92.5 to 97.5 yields 9.4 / 89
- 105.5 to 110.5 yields 8.2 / 67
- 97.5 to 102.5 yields 9.1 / 83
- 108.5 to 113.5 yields 8.9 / 79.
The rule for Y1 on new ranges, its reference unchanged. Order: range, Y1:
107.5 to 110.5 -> 11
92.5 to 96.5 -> 1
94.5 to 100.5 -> 2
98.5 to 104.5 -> 6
